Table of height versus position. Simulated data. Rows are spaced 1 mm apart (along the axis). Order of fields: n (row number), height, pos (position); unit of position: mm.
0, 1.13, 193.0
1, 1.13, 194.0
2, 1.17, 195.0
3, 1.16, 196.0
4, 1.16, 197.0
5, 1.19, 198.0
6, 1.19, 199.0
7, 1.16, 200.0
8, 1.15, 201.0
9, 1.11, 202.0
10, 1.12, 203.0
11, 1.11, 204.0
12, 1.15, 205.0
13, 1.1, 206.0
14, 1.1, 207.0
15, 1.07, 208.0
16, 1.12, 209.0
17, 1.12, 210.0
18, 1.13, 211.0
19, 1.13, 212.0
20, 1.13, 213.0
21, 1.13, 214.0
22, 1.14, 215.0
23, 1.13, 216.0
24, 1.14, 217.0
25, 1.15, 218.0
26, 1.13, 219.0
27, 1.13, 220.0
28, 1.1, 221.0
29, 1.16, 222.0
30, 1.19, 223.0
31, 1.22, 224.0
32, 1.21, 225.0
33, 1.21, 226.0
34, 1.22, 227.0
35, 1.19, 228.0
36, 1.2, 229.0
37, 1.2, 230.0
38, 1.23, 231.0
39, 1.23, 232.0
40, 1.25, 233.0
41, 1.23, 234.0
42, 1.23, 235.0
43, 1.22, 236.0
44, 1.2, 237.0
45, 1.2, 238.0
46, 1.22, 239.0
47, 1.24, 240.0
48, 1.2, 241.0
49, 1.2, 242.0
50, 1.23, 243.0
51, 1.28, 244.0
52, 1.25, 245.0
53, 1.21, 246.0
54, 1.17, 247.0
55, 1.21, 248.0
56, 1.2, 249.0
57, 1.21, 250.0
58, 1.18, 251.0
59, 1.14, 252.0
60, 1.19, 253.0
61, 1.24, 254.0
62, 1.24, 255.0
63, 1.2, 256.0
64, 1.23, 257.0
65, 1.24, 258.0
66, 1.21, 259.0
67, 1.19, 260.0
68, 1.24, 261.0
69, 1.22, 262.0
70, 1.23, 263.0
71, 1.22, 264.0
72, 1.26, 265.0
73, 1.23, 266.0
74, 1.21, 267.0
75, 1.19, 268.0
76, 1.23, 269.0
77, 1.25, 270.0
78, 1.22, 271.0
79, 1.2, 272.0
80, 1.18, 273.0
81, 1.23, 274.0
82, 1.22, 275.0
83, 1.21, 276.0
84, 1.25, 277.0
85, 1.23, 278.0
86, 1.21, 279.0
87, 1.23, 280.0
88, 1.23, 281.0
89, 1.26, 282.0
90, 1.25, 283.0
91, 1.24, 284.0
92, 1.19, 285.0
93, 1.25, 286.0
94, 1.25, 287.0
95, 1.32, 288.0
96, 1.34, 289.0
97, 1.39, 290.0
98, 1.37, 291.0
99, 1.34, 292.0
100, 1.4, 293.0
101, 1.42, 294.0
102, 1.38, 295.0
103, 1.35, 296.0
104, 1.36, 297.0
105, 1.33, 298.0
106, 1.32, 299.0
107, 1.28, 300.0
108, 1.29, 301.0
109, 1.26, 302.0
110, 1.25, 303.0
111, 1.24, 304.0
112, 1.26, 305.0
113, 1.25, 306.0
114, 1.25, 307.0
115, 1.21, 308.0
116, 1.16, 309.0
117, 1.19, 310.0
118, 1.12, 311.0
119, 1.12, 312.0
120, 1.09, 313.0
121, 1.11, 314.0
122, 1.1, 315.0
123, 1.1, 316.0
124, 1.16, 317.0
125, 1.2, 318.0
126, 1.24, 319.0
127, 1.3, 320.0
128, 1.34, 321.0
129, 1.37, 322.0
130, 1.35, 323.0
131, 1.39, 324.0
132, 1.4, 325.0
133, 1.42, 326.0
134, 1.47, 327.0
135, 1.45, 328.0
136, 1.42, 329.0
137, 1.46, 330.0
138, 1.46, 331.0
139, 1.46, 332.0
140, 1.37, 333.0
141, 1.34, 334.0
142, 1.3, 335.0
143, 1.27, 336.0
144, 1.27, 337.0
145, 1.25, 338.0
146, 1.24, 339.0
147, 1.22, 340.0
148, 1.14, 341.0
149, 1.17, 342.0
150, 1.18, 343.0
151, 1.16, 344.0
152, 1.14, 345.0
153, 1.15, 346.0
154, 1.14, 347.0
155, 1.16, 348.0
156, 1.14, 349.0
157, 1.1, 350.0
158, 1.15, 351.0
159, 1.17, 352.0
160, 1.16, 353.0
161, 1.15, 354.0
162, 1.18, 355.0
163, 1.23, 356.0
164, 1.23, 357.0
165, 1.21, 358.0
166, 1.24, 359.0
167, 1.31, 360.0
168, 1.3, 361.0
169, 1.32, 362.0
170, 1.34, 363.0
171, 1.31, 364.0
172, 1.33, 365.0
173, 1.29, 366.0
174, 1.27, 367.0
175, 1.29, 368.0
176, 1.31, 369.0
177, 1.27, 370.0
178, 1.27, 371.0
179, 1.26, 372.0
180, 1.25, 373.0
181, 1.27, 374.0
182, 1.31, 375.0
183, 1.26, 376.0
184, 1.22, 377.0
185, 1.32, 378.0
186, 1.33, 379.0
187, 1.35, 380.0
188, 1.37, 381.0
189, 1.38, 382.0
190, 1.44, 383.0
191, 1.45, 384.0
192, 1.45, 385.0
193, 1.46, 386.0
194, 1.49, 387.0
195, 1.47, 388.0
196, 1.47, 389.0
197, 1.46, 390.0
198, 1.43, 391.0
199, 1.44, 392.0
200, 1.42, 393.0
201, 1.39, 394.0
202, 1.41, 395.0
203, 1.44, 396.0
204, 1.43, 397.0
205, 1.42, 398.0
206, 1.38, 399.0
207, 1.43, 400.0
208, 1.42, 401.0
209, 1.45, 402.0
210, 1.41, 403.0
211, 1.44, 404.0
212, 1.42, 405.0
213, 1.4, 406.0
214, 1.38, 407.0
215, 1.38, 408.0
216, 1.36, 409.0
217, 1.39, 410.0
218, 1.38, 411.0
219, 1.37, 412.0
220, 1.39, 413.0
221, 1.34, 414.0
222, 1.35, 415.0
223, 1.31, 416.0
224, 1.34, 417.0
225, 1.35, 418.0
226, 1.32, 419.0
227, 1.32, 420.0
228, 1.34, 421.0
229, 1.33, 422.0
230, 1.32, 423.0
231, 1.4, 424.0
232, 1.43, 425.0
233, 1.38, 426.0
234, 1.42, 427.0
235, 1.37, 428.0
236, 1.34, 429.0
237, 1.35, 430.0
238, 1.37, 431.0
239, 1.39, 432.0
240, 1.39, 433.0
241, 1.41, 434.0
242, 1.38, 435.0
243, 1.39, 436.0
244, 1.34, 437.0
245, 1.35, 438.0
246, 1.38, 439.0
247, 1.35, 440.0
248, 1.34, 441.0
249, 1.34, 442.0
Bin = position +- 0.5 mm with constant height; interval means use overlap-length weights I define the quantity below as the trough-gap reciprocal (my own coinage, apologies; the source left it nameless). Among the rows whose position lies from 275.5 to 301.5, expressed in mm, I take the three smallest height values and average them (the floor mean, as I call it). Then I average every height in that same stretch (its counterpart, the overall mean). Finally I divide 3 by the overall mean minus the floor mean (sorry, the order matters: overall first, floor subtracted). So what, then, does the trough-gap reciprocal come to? 32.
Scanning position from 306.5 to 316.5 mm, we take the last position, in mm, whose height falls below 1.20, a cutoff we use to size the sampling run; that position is 316.0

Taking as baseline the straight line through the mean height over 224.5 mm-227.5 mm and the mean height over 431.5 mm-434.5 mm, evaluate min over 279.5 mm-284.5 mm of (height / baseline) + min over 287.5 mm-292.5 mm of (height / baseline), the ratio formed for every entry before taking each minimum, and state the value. 2.02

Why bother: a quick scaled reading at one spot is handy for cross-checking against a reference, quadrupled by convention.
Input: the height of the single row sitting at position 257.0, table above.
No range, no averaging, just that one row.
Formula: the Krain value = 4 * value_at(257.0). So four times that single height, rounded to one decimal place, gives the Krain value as 4.9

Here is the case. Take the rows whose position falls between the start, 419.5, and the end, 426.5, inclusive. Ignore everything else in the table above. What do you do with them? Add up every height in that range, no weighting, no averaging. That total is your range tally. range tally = 9.5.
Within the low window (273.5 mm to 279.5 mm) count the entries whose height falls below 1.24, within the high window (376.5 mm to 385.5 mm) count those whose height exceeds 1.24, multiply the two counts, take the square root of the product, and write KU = 6.3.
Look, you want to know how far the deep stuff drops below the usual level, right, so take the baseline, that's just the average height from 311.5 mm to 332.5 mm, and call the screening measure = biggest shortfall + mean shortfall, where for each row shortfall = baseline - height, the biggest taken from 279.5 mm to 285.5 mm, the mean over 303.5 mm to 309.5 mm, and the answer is 0.19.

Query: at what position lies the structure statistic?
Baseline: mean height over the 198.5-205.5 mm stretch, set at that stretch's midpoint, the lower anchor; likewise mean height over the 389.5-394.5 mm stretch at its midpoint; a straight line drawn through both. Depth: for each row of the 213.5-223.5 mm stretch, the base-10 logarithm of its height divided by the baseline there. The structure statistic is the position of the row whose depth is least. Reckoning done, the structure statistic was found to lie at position 221.0 mm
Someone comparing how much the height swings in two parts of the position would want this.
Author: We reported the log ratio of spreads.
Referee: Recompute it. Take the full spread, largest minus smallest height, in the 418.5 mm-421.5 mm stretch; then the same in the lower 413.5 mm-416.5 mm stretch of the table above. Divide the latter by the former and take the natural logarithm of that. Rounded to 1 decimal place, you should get 0.7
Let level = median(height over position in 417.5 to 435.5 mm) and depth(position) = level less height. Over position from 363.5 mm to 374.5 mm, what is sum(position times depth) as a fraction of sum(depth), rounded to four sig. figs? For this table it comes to 369.7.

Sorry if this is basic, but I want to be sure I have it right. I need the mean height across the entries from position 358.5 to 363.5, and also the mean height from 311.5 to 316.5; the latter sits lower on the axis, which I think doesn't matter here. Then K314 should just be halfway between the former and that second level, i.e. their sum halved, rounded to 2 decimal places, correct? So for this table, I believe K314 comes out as 1.20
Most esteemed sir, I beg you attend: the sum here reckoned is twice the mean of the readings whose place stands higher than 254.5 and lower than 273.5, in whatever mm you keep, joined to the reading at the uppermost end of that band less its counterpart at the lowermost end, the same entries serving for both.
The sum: 2.38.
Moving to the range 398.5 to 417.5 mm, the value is 2.73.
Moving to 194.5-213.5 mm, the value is 2.23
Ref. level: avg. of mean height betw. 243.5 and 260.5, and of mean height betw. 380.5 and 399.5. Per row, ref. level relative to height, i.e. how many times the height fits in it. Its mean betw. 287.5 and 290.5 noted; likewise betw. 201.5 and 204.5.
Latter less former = 0.21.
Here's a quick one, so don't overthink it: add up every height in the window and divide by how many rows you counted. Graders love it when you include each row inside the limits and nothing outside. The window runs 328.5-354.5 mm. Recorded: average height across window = 1.24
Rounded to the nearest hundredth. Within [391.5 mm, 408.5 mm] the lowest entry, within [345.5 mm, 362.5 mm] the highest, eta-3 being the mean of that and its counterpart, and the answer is 1.35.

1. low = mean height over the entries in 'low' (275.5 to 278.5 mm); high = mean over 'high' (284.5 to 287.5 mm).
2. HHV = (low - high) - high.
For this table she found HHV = -1.23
